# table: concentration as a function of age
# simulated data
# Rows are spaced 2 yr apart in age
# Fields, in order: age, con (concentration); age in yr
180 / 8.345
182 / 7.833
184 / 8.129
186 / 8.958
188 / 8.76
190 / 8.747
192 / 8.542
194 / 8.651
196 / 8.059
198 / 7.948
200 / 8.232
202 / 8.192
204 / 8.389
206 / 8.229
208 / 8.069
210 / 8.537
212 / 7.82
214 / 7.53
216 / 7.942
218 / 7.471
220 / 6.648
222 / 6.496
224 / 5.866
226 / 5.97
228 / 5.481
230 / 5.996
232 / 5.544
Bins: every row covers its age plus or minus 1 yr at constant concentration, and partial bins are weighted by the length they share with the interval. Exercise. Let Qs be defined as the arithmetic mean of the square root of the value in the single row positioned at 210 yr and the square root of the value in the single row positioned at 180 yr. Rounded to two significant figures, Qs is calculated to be 2.9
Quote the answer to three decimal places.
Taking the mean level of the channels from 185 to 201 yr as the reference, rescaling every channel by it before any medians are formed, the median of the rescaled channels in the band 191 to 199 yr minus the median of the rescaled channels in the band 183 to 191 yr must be -0.053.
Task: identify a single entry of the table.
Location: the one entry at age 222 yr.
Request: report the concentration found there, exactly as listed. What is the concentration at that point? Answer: 6.496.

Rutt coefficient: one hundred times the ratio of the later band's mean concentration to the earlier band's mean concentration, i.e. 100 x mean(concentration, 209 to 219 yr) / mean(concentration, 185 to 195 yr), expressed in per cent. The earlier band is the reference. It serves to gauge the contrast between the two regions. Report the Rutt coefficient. 90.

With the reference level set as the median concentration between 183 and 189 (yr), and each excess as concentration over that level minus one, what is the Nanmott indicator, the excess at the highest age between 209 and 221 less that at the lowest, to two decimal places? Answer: -0.22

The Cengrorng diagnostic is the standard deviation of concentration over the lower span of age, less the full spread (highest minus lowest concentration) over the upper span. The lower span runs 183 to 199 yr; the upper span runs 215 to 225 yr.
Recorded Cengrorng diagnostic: -1.7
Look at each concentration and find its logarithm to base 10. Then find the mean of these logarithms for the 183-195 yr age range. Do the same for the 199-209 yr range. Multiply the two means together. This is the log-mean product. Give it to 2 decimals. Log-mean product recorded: 0.86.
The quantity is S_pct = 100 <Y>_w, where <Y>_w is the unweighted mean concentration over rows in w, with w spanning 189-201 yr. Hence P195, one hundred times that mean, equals 836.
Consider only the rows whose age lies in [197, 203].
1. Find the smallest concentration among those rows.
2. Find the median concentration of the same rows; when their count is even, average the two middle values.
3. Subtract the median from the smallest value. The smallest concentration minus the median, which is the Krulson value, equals -0.24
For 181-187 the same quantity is -0.30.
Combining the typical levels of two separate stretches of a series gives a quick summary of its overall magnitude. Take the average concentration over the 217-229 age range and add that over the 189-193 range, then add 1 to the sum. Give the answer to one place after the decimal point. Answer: 16.0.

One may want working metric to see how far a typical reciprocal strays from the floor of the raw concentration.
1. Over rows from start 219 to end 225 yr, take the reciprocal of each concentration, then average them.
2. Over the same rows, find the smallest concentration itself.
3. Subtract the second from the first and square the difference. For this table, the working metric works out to 33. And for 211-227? 33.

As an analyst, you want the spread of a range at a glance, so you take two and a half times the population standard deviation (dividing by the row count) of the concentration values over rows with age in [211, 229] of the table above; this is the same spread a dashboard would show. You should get 2.2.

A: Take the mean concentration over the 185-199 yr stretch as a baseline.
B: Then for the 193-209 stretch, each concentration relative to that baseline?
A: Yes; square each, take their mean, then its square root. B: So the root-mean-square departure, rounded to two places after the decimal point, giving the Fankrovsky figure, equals 0.37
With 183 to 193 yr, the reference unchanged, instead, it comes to 0.30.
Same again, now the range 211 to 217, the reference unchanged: 0.78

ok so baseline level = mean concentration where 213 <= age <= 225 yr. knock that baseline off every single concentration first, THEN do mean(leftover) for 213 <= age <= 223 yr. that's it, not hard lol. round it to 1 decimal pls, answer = 0.2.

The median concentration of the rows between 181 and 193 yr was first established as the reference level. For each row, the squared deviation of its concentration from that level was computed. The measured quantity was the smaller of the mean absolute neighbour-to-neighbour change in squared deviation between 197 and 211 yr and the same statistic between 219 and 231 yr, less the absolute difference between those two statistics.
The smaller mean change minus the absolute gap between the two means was -1.7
